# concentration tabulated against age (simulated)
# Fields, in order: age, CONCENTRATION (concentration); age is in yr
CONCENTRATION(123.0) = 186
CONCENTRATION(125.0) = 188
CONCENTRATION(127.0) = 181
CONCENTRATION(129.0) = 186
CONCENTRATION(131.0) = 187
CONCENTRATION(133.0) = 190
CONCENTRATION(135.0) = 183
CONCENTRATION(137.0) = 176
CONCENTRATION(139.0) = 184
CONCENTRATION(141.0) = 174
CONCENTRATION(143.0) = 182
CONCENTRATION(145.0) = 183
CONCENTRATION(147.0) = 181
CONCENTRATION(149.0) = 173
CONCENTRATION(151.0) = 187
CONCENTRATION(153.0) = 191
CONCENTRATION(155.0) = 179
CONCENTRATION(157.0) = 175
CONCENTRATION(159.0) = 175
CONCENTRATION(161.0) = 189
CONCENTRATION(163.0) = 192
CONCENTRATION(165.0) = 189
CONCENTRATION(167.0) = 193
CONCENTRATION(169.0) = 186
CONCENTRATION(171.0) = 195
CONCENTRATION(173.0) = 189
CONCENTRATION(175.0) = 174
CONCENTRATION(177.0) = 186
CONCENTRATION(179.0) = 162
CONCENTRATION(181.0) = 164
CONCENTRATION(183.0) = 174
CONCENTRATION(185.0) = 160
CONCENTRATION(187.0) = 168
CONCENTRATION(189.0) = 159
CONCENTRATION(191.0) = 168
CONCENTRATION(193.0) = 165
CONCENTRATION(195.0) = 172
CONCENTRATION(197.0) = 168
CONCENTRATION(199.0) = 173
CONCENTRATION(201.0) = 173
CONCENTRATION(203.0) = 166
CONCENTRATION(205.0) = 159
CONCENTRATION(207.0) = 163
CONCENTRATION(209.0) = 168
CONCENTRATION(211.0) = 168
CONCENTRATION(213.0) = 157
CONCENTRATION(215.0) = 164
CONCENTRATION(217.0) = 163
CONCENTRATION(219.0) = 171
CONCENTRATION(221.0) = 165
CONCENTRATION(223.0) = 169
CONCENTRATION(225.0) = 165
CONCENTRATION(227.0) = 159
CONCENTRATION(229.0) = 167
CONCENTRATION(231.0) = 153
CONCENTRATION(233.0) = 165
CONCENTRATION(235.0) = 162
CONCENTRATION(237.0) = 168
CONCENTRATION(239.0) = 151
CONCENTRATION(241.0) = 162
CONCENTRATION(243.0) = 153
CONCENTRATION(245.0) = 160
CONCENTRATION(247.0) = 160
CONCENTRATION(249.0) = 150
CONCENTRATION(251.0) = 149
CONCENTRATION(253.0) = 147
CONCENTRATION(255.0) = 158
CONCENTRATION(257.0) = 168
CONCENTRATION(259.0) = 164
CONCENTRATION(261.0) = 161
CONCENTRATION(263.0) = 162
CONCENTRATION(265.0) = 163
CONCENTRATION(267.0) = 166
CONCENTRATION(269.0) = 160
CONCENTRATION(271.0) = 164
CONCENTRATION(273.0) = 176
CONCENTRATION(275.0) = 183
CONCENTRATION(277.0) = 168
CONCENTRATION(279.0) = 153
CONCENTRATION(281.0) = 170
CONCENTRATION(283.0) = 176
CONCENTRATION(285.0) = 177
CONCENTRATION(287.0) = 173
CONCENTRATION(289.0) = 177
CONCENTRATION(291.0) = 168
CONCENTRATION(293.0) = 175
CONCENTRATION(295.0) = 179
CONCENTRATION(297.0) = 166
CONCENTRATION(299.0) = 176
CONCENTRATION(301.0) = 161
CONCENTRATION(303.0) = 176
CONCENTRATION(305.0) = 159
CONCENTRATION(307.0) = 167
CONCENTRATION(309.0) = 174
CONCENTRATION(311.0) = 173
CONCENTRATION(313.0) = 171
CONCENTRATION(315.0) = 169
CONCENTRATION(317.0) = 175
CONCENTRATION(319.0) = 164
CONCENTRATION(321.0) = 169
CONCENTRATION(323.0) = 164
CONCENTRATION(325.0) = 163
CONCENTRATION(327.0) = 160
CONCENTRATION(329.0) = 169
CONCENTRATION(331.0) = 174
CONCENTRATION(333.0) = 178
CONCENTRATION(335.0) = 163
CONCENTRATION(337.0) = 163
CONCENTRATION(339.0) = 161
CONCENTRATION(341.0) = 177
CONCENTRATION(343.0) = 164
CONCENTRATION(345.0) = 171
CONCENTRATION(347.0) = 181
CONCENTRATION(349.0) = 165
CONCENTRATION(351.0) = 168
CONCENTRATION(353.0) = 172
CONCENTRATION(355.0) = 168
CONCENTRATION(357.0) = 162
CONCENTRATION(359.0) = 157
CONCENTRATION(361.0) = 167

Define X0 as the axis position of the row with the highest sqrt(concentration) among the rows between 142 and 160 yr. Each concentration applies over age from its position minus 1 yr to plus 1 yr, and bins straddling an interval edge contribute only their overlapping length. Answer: 153.0 yr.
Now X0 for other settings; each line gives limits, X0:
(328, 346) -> 333.0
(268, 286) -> 275.0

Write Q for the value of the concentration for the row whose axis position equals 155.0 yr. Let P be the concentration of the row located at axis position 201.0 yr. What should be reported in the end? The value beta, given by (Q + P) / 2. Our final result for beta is 176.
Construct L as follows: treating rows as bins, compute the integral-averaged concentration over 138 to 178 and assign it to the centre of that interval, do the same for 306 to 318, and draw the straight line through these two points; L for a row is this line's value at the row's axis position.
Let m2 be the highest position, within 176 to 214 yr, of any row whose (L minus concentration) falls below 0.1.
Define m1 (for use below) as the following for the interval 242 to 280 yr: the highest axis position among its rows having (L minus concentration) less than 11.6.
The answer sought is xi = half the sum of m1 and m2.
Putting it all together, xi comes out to 227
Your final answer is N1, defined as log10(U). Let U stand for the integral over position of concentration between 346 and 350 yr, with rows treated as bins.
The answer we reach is 2.840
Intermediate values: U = 692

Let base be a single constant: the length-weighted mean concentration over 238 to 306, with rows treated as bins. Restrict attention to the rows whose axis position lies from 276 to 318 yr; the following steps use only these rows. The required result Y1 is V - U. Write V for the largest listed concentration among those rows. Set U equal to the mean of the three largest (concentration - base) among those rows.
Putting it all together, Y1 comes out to 166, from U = 13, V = 179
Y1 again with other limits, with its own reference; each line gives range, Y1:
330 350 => 167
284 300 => 166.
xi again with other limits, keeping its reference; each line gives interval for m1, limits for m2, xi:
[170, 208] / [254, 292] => 245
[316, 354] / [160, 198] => 265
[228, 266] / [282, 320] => 287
